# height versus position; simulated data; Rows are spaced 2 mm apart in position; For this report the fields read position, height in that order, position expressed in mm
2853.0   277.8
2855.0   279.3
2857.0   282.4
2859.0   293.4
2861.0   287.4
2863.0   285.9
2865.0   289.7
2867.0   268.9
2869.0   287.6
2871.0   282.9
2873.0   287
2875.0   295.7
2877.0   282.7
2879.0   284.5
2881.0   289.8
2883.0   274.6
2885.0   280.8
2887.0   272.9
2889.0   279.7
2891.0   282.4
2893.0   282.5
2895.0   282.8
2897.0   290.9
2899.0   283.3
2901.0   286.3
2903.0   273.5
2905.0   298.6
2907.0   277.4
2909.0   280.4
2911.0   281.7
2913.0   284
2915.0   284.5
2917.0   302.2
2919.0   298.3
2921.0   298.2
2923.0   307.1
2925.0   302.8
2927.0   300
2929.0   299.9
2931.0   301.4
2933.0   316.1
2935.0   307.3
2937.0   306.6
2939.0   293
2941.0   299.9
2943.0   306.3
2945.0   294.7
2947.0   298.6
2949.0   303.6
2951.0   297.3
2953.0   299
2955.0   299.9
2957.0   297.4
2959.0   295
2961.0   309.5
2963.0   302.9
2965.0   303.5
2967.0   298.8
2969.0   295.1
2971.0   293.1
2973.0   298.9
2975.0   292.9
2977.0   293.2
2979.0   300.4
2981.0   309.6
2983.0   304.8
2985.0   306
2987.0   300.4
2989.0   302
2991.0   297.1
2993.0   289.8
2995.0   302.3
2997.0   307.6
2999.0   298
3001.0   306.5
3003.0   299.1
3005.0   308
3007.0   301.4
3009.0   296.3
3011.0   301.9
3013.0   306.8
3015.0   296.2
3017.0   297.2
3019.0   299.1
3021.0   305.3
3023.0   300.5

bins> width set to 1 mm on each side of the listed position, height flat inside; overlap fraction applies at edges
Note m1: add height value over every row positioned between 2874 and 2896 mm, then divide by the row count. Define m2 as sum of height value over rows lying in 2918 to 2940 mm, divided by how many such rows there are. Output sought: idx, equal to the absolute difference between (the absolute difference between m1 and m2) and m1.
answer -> 262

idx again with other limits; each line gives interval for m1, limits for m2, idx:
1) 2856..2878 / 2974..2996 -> 272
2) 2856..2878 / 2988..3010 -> 271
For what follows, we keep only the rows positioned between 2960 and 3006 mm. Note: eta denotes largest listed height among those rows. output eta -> 309.6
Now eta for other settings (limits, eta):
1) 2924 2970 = 316.1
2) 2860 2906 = 298.6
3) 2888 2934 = 316.1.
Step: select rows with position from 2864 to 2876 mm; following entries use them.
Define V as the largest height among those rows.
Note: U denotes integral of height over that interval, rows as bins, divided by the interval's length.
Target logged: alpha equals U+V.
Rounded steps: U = 285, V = 295.7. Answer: 581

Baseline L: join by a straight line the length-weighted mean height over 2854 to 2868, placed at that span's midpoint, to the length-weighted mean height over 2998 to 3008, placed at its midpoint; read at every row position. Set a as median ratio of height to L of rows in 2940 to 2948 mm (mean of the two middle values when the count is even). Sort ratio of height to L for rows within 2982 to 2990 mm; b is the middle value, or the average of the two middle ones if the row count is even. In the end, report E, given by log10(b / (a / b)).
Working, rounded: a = 1.02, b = 1.01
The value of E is 0.002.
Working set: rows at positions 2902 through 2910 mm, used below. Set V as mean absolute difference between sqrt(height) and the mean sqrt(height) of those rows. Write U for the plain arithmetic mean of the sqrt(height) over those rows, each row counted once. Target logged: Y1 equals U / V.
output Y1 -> 71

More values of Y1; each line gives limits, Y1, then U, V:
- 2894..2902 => 206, 16.91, 0.082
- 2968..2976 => 295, 17.18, 0.058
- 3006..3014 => 219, 17.37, 0.079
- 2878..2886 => 120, 16.80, 0.141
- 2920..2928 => 207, 17.38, 0.084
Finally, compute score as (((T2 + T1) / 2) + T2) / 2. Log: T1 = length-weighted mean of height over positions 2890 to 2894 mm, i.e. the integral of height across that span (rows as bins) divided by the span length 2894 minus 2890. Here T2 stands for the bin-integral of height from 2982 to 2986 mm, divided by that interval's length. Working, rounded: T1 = 282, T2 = 305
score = 300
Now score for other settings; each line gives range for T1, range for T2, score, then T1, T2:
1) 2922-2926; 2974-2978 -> 296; 305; 293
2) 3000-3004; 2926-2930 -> 301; 303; 300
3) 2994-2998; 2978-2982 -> 305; 305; 305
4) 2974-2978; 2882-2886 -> 282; 293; 278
